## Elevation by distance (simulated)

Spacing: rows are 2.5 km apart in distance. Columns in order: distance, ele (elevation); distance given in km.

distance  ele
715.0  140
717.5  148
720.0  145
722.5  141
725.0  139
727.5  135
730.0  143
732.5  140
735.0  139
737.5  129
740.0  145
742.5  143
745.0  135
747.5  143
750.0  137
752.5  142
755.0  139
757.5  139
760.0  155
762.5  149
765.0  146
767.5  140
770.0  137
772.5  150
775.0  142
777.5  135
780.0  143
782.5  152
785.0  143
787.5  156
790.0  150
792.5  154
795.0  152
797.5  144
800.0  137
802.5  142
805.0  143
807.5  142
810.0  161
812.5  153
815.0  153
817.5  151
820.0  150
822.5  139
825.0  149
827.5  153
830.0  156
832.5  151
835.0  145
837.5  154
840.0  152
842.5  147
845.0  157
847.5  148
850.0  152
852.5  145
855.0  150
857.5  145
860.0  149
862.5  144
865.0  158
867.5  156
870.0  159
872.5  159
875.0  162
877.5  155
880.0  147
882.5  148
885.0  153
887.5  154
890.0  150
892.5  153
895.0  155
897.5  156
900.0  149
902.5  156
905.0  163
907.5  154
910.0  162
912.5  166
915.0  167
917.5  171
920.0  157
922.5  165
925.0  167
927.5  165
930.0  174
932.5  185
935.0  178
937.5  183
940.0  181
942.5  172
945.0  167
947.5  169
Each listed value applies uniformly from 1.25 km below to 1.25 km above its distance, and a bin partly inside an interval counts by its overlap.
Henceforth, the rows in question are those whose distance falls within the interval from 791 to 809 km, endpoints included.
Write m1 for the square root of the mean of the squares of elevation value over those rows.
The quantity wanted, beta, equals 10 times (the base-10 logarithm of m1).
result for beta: 21.6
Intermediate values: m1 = 145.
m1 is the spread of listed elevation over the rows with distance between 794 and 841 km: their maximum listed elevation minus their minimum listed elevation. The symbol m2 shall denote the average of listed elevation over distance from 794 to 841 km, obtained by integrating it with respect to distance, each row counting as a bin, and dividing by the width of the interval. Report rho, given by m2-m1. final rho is 125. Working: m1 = 24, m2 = 149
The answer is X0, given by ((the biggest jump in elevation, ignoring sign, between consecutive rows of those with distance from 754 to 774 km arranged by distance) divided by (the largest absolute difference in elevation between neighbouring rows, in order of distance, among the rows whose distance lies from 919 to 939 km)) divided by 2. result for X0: 0.7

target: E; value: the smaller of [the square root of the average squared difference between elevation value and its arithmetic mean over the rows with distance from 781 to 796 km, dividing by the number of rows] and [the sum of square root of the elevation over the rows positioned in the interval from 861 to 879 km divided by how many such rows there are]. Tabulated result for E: 4.1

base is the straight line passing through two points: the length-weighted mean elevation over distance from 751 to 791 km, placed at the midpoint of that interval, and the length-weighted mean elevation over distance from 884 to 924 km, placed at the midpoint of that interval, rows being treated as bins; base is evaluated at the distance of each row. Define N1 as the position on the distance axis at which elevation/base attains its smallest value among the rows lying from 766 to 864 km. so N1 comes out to 822.5 km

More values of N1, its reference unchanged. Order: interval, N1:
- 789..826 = 822.5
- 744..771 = 770.0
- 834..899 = 862.5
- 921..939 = 927.5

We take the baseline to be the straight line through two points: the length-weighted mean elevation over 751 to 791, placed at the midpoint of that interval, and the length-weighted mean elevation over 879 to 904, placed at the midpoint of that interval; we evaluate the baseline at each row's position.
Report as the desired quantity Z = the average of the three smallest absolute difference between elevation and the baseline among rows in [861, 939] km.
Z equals 0.9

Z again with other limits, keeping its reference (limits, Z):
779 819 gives 2.5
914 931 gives 8.1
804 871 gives 0.7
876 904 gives 1.3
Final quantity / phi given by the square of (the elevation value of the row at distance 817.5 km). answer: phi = 22801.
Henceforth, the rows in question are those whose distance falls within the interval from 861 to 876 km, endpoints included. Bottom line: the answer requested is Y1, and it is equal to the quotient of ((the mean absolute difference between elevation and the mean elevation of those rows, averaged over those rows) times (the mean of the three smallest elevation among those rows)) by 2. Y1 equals 322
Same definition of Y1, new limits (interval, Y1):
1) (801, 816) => 474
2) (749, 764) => 392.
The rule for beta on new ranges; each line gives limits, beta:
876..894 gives 21.8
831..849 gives 21.8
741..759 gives 21.5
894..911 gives 21.9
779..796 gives 21.8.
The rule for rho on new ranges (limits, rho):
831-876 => 134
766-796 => 125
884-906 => 140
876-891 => 143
